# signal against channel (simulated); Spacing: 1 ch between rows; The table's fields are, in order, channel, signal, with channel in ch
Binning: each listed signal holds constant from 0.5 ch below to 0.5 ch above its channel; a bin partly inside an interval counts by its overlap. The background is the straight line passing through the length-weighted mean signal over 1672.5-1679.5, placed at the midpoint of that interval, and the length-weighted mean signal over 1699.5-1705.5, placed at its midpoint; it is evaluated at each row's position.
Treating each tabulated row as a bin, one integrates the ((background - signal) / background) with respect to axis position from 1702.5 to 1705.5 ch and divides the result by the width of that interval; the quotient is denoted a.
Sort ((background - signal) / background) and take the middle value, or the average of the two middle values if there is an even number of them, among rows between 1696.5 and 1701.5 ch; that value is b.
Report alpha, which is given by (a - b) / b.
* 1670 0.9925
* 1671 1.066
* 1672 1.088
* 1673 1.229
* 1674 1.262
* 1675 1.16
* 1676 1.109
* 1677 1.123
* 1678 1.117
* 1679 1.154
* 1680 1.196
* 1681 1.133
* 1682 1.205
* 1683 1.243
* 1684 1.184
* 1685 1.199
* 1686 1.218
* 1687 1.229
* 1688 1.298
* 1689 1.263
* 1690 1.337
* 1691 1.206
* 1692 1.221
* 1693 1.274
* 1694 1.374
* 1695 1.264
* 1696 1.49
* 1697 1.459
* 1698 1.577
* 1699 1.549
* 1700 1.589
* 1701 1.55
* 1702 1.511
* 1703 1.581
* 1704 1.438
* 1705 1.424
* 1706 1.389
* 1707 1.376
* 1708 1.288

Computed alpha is -1.6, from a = 0.035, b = -0.05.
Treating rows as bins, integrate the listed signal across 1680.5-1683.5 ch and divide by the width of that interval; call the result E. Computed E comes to 1.19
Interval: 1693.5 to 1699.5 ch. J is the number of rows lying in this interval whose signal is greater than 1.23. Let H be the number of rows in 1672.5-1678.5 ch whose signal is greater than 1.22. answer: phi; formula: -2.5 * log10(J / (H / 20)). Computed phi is -4.4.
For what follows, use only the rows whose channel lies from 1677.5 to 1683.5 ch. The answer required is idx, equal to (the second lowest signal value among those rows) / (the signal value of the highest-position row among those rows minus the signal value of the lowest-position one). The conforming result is 9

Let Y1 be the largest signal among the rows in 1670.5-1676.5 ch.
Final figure 1.262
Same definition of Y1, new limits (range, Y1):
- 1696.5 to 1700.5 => 1.589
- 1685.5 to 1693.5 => 1.337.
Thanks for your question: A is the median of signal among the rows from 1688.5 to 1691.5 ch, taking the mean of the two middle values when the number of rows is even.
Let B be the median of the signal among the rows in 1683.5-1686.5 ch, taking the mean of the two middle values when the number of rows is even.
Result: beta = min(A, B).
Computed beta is 1.20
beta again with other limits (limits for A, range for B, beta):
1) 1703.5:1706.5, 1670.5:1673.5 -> 1.09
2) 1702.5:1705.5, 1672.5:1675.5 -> 1.23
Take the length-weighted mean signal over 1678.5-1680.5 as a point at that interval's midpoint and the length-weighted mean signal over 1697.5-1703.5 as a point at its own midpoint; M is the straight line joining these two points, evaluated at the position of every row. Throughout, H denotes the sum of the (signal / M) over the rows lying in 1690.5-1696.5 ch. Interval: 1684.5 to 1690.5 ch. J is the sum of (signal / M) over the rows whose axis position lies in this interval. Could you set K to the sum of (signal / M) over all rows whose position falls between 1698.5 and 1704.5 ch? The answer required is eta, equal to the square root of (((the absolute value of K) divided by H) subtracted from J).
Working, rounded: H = 5.46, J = 5.71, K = 5.85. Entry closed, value 2.15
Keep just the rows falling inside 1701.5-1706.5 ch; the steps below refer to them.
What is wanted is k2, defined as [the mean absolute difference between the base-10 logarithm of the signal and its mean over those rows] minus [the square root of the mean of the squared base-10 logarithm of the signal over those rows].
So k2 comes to -0.15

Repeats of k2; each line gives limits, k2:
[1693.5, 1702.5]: -0.15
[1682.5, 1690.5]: -0.08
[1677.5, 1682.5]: -0.05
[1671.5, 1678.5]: -0.05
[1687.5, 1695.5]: -0.09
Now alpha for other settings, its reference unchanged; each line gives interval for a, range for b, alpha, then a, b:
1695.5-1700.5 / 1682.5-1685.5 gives -1.8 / -0.053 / 0.07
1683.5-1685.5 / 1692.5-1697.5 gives 2.2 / 0.067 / 0.02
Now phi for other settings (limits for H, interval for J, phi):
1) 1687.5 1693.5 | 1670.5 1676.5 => -1.5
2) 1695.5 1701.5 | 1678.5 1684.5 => -1.3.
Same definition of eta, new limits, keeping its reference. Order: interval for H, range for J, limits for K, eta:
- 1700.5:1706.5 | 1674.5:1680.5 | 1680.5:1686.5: 2.23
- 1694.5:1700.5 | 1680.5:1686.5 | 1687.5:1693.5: 2.20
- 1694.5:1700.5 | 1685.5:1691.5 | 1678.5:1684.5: 2.16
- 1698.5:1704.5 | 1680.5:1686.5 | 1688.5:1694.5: 2.19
